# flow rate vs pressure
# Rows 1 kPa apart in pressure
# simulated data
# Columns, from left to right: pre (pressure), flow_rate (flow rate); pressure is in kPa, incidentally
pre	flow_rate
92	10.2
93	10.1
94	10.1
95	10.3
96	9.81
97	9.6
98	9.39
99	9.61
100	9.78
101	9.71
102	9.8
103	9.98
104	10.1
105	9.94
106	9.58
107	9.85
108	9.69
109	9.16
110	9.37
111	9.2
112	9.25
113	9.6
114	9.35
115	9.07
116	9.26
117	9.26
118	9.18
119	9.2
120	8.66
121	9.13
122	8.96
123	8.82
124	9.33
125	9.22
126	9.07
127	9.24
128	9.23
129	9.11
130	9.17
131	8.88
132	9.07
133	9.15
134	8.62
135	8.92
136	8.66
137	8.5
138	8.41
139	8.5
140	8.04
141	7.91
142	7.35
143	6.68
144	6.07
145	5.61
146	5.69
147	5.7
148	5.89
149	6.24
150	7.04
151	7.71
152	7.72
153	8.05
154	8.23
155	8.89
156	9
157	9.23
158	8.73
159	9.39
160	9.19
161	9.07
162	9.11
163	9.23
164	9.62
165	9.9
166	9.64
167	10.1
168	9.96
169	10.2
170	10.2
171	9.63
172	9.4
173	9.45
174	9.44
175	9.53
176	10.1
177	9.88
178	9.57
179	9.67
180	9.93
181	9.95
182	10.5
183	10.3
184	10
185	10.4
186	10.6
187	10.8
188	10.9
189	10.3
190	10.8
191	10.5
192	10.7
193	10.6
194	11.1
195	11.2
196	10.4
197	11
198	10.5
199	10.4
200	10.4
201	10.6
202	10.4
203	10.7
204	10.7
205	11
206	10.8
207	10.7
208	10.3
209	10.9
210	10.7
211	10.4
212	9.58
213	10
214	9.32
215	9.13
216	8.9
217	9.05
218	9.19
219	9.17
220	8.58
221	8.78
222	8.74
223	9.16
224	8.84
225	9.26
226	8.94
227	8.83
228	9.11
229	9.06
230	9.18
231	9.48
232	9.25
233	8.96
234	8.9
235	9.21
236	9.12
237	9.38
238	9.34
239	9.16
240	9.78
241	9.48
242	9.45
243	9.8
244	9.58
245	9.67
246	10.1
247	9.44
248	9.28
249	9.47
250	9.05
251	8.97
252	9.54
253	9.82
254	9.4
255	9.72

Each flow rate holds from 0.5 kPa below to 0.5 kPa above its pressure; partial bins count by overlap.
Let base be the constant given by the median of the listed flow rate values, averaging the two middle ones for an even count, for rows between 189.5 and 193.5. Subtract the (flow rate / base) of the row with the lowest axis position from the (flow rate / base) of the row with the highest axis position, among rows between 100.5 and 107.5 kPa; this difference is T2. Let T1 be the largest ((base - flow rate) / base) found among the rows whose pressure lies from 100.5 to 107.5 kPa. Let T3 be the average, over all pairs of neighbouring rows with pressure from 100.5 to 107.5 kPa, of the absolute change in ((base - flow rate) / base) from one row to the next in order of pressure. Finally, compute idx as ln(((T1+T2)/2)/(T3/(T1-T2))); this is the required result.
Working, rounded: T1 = 0.10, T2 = 0.01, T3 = 0.018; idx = -1.3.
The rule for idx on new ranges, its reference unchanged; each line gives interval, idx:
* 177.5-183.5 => -2.0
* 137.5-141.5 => 0.4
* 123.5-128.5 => 0.1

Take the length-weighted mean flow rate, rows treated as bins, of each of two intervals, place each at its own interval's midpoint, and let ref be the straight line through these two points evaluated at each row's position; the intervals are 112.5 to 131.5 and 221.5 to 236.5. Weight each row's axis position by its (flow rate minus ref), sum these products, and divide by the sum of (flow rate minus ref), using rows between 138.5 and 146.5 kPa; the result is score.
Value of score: 143.6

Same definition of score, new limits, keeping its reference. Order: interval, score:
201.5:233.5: 206.7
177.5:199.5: 189.9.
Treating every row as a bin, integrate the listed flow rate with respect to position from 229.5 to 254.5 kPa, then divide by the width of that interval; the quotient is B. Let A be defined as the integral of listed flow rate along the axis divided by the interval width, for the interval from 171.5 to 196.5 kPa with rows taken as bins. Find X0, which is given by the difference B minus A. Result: -0.85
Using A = 10.2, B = 9.4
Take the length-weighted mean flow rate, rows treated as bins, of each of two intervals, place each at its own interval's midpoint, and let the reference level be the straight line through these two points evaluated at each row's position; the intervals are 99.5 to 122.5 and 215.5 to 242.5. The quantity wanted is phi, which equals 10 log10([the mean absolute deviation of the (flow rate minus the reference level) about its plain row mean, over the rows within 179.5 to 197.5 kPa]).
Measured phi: -5.1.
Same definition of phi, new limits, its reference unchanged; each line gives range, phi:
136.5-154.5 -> -0.2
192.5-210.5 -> -6.6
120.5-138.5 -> -6.6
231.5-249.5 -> -6.2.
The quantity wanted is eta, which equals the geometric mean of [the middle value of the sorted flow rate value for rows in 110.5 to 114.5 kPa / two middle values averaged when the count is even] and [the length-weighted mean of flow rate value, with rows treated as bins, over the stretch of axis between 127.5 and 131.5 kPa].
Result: 9.2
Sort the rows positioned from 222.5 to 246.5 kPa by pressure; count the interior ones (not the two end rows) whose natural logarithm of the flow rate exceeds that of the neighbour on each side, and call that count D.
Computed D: 7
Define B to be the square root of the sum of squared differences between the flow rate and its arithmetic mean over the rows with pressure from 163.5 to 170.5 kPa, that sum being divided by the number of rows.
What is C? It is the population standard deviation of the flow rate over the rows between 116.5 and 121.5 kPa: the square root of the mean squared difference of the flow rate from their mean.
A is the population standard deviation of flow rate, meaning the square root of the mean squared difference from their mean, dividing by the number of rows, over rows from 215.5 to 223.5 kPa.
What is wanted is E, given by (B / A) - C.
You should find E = 0.8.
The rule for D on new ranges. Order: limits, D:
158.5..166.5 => 1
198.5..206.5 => 2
